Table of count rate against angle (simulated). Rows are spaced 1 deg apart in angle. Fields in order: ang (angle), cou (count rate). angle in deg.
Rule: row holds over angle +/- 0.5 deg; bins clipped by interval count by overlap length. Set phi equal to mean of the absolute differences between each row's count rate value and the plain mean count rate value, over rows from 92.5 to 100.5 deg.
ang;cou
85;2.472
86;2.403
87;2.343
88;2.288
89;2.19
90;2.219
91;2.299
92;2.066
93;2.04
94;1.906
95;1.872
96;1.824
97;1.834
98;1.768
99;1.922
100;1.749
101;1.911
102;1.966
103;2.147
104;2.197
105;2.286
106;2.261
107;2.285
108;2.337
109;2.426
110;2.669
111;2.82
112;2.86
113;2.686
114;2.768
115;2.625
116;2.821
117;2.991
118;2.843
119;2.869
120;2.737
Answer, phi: 0.071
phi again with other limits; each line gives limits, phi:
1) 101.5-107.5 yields 0.089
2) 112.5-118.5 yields 0.096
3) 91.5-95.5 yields 0.082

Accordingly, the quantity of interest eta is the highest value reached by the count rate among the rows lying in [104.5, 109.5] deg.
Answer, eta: 2.426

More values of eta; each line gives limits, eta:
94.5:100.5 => 1.922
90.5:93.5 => 2.299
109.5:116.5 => 2.86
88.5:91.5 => 2.299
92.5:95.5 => 2.04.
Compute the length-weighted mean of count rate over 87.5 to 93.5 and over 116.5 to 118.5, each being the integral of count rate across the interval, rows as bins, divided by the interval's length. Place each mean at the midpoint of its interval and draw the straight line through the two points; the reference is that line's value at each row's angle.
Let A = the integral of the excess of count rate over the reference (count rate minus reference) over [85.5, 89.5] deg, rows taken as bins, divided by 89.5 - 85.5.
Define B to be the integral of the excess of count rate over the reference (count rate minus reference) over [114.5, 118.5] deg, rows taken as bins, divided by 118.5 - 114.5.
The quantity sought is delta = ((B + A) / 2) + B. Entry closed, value 0.0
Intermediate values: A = 0.2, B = -0.07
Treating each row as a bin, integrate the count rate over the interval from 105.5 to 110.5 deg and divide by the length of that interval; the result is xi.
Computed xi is 2.4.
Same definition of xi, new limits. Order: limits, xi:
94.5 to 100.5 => 1.8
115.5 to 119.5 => 2.9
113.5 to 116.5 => 2.7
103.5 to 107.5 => 2.3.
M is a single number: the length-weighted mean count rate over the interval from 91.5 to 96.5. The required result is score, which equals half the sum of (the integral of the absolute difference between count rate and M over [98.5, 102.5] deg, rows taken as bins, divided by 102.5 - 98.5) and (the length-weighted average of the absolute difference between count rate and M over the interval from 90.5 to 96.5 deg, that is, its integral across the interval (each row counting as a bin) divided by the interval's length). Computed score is 0.10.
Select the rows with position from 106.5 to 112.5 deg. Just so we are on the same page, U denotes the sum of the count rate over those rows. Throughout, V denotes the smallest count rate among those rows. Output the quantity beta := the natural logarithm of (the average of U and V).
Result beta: 2.2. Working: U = 15.4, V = 2.285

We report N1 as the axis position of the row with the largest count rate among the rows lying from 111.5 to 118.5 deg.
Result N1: 117 deg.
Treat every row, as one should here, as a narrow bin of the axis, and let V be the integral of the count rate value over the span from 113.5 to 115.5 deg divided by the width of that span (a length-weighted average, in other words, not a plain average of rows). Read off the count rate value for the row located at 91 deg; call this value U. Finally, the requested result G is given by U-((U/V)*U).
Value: 0.34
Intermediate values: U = 2.299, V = 2.70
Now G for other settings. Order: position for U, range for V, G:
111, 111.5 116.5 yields -0.07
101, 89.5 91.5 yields 0.29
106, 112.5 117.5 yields 0.42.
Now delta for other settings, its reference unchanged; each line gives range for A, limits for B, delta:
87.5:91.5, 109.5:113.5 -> 0.1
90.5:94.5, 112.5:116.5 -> -0.2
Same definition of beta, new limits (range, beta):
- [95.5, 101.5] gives 1.9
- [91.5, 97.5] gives 1.9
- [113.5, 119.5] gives 2.3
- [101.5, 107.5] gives 2.0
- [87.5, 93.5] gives 2.0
